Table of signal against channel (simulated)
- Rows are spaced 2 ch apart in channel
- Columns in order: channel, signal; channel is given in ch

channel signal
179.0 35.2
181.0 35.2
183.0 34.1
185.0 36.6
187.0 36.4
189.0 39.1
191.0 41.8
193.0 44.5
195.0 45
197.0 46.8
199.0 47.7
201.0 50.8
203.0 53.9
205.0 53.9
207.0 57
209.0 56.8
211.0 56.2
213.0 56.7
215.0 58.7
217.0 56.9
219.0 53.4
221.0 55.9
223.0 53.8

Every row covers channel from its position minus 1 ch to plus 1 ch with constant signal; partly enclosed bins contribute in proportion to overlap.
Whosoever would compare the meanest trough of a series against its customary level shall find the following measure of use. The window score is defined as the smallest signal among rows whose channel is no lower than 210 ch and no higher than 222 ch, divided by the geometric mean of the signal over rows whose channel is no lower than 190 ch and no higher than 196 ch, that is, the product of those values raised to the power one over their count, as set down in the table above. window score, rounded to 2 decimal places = 1.22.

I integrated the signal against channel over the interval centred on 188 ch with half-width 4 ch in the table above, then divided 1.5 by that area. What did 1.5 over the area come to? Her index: 0.0049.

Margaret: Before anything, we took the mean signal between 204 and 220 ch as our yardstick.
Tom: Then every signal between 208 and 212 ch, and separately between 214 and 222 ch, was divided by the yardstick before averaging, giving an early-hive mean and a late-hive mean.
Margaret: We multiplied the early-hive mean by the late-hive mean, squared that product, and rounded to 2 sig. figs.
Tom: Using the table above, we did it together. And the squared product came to 1.0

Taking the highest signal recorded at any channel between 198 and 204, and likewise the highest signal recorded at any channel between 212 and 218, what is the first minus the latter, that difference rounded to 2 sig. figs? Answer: -4.8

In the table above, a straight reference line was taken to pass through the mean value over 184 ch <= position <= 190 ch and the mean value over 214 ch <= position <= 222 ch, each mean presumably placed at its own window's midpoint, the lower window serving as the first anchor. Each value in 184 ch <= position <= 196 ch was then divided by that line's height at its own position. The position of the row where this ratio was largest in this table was 193.0 ch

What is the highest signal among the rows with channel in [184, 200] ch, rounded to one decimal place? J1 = 47.7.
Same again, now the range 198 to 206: 53.9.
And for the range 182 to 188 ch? 36.6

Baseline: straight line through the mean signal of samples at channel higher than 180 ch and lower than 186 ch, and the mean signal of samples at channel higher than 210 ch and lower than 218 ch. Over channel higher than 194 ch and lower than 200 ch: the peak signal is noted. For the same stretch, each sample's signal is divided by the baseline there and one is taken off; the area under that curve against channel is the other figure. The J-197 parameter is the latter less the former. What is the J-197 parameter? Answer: -48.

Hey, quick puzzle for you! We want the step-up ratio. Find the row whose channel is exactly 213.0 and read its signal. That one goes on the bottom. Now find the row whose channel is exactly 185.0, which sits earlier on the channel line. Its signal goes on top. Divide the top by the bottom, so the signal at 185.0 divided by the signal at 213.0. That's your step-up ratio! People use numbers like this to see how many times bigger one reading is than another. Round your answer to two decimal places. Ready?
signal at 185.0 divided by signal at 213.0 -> 0.65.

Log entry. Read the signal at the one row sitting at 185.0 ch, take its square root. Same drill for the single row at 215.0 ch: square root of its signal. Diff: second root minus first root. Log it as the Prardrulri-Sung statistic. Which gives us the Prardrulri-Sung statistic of 1.6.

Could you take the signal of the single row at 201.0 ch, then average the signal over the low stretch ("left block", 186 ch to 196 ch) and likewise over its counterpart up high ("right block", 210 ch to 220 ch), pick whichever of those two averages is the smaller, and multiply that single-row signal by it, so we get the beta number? 2101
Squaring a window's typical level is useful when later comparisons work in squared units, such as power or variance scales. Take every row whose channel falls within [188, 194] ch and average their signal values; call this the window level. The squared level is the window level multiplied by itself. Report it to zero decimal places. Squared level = 1747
